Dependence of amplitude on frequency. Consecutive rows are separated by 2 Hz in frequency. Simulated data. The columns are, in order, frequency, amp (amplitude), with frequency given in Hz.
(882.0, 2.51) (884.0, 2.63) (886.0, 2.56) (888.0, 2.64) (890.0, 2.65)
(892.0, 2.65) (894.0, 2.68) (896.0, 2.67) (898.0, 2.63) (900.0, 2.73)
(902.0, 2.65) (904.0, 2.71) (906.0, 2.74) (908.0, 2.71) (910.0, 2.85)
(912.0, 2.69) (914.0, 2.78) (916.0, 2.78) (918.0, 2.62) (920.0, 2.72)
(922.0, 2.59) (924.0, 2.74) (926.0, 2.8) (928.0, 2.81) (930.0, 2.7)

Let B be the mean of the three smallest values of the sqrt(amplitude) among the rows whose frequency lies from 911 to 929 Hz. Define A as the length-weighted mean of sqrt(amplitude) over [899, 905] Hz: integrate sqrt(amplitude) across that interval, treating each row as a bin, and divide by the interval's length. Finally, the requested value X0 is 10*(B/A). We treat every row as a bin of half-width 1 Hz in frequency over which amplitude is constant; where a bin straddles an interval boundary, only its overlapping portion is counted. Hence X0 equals 9.9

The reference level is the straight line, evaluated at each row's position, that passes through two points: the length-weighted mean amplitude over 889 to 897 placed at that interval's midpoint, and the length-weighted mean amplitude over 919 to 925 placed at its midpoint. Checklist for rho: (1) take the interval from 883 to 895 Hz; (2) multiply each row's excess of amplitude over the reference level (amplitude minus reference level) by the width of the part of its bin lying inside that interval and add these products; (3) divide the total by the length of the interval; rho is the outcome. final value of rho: -0.02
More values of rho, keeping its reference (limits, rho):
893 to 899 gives 0.00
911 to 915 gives 0.06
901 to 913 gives 0.05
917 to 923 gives -0.04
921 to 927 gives 0.03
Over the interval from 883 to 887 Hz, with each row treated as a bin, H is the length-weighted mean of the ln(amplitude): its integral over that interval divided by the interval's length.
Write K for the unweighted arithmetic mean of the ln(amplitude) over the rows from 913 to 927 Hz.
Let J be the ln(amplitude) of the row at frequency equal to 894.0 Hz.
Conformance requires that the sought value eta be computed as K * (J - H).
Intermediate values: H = 0.95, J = 0.986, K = 1.00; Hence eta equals 0.03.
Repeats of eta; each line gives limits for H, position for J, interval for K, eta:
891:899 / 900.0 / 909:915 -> 0.03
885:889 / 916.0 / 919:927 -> 0.07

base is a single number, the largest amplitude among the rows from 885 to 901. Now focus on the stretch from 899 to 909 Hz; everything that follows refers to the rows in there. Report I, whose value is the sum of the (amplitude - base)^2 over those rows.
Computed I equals 0.007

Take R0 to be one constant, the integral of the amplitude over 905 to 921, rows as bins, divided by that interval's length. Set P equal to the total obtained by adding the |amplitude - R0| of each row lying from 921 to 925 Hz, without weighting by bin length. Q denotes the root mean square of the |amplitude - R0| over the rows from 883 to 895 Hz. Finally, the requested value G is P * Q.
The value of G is 0.016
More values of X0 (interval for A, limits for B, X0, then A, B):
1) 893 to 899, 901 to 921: 10.0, 1.63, 1.63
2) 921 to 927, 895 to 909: 9.9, 1.65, 1.63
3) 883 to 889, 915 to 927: 10.1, 1.62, 1.63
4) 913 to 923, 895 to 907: 9.9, 1.64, 1.63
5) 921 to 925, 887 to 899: 10.0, 1.63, 1.62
